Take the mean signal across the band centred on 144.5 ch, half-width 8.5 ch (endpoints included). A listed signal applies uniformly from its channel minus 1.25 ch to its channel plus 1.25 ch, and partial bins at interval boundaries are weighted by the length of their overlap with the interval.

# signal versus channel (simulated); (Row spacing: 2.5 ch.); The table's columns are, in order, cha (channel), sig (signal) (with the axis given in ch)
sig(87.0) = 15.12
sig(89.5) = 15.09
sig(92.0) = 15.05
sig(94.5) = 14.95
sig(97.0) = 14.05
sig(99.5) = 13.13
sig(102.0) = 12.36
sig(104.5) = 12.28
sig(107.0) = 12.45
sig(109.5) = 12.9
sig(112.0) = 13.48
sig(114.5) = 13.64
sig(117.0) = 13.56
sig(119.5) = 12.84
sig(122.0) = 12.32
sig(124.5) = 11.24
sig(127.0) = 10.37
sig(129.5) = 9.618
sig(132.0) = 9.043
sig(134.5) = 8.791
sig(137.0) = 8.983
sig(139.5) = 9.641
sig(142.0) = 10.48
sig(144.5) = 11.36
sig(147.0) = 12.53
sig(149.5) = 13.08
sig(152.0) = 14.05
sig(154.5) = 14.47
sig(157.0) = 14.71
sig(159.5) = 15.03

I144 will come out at 11.4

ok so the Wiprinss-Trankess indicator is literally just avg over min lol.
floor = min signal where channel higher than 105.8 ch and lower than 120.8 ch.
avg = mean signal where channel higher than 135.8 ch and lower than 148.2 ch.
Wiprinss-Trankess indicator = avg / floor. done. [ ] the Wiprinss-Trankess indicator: 0.85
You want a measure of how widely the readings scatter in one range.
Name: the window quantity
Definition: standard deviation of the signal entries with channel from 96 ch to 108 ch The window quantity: 0.7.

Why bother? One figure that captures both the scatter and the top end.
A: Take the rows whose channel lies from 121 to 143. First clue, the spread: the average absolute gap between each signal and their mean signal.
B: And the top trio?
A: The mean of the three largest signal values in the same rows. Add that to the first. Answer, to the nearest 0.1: 12.3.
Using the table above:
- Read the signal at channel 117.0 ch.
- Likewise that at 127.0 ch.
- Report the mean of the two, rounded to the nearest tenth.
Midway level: 12.0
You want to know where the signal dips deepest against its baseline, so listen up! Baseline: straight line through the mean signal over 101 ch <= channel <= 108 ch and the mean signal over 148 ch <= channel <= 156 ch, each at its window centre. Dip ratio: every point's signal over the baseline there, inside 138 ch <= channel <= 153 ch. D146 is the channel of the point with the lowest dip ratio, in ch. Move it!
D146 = 139.5 ch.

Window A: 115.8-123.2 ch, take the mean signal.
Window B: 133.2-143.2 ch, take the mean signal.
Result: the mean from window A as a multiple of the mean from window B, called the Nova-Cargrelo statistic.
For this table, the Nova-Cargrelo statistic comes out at 1.4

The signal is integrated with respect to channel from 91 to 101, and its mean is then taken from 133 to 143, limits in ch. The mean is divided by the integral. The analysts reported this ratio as 0.066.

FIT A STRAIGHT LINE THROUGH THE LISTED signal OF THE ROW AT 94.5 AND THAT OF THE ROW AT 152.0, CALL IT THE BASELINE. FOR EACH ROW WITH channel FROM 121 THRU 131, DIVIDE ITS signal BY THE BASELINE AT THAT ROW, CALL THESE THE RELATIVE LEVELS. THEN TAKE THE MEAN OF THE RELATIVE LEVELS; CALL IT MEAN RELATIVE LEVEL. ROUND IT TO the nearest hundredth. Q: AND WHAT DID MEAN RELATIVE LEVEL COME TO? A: 0.75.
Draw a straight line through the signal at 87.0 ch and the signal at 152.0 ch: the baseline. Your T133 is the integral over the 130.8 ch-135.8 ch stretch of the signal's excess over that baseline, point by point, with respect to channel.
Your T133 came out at -27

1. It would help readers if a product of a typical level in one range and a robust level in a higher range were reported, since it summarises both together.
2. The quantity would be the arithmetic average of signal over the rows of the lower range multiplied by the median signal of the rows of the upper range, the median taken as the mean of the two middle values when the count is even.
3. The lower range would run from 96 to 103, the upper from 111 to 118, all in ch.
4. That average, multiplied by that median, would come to 179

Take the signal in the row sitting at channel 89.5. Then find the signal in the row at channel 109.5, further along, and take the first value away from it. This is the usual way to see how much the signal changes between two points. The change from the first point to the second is -2.2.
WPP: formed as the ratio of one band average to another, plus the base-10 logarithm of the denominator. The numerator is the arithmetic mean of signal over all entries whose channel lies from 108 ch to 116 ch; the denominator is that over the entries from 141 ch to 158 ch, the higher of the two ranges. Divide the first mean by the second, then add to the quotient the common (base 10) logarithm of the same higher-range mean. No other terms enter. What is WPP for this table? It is 2.14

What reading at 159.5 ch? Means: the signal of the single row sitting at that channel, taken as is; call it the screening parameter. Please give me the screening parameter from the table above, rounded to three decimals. 15.030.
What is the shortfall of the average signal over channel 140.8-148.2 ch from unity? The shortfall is -10.5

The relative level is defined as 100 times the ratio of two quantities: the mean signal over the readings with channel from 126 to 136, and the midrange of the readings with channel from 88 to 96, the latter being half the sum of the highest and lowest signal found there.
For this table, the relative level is 63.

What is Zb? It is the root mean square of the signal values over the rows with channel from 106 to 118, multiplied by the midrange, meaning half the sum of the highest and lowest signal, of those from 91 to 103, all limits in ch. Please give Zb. 181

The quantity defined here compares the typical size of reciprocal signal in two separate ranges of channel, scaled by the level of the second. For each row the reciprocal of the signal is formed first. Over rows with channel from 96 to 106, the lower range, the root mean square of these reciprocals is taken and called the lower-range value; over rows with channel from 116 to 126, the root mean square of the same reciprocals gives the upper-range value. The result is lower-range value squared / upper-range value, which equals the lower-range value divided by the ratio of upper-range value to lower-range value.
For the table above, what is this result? 0.075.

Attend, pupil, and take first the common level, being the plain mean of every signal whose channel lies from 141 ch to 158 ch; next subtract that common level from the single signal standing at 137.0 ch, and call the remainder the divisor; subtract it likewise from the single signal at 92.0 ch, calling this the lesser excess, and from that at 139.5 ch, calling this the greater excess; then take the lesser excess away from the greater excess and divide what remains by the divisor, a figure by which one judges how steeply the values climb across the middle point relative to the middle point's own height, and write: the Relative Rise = 1.4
